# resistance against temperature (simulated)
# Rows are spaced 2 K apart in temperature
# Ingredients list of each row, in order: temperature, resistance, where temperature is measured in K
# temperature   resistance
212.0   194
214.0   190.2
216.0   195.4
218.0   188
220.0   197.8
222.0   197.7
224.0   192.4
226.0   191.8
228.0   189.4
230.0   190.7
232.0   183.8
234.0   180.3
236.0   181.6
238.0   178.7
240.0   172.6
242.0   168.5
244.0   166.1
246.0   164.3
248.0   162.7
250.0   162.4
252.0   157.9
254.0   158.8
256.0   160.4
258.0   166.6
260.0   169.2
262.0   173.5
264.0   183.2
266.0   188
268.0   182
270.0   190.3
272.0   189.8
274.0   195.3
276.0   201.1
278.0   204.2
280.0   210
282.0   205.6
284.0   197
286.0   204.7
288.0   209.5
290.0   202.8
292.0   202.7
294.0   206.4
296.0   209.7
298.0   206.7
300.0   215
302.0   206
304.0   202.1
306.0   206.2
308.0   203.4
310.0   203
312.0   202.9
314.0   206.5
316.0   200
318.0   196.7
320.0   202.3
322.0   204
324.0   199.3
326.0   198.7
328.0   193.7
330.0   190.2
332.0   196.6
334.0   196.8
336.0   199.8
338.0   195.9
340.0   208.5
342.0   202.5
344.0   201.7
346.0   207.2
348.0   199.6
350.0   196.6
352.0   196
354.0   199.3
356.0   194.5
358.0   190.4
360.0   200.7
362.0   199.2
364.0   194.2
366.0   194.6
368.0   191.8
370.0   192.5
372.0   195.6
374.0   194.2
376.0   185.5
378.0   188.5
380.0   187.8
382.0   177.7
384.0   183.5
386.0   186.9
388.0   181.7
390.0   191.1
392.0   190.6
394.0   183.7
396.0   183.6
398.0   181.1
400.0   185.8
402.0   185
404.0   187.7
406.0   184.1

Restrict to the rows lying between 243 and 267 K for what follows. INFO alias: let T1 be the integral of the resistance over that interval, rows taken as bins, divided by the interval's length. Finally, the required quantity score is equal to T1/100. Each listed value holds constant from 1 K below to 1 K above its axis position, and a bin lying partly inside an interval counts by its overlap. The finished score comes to 1.68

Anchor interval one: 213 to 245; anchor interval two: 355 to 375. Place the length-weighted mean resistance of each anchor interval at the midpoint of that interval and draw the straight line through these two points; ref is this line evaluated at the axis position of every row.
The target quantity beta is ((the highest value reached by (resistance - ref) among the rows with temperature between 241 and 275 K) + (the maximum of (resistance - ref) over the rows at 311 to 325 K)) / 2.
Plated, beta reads 11.1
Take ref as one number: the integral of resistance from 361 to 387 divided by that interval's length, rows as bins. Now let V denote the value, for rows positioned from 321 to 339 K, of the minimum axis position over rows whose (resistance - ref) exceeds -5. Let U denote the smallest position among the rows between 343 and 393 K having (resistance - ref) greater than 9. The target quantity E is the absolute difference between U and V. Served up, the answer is 22 K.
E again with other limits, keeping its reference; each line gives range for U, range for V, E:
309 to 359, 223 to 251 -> 86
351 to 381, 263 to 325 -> 88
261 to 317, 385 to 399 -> 110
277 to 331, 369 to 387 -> 92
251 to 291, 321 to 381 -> 46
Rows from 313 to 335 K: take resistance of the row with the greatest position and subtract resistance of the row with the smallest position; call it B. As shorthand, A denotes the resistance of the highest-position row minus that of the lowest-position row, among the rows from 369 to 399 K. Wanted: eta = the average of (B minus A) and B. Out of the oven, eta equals -4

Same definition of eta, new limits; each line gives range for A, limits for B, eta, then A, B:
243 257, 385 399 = -3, -5.7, -5.8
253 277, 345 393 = -38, 42.3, -16.6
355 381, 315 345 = 5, -6.7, 1.7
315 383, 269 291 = 24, -22.3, 12.5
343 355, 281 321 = -2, -2.4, -3.3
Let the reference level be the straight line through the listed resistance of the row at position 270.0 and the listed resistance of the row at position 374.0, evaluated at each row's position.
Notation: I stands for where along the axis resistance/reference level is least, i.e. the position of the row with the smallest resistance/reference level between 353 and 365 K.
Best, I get 358.0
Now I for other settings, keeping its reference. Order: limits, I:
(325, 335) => 330.0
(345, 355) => 352.0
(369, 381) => 376.0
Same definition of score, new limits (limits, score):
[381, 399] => 1.84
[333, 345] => 2.01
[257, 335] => 1.98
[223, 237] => 1.87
